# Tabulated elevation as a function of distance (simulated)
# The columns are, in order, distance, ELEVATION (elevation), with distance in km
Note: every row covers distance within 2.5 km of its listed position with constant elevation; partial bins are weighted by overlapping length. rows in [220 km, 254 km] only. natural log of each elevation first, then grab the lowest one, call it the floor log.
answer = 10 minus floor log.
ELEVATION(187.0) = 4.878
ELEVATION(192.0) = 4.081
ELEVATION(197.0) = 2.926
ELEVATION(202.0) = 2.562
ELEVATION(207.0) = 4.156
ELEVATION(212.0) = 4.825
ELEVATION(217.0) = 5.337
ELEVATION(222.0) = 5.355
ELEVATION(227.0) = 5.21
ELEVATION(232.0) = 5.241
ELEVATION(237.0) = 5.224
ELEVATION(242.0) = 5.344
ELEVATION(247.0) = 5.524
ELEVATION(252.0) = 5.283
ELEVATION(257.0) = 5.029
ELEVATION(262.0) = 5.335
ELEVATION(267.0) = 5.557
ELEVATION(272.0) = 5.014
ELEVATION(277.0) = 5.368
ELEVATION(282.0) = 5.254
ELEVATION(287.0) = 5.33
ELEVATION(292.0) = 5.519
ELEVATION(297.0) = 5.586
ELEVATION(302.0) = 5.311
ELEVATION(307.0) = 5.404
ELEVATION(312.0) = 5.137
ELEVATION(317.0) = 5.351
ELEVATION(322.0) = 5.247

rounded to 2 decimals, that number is 8.35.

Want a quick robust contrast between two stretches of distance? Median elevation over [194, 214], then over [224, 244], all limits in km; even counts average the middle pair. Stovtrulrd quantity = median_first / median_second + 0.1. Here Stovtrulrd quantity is 0.78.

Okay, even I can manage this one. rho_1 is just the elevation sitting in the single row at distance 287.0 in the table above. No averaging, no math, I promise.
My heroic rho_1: 5.33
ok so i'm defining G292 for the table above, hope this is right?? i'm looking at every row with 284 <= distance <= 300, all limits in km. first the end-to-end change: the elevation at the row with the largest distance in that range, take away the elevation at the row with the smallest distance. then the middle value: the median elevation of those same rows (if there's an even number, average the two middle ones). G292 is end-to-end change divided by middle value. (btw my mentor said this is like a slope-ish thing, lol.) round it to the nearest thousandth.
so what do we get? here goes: 0.046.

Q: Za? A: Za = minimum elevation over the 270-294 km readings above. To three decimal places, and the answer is 5.014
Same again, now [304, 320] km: 5.137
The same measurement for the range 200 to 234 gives 2.562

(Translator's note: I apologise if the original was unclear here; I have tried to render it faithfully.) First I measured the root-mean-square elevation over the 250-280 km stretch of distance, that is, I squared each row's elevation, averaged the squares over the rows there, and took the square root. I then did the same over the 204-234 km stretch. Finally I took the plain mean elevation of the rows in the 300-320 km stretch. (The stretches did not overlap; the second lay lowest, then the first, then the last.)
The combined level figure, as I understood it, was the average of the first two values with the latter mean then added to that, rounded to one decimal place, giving 10.5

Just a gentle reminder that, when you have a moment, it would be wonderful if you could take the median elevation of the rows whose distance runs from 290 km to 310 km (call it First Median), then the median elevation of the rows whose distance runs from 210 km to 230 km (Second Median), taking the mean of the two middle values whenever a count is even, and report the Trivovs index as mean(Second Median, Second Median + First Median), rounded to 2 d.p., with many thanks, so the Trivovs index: 8.00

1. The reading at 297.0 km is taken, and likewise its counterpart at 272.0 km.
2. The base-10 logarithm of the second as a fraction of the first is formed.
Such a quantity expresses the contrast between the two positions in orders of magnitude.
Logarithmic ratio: -0.05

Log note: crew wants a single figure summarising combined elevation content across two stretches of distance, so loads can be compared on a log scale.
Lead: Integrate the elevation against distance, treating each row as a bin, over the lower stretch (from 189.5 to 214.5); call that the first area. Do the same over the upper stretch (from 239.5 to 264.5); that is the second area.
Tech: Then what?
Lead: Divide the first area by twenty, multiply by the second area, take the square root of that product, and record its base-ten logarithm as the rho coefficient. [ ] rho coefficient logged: 1.39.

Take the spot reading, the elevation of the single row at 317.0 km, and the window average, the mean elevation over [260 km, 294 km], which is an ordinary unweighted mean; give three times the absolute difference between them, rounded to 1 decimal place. 0.0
